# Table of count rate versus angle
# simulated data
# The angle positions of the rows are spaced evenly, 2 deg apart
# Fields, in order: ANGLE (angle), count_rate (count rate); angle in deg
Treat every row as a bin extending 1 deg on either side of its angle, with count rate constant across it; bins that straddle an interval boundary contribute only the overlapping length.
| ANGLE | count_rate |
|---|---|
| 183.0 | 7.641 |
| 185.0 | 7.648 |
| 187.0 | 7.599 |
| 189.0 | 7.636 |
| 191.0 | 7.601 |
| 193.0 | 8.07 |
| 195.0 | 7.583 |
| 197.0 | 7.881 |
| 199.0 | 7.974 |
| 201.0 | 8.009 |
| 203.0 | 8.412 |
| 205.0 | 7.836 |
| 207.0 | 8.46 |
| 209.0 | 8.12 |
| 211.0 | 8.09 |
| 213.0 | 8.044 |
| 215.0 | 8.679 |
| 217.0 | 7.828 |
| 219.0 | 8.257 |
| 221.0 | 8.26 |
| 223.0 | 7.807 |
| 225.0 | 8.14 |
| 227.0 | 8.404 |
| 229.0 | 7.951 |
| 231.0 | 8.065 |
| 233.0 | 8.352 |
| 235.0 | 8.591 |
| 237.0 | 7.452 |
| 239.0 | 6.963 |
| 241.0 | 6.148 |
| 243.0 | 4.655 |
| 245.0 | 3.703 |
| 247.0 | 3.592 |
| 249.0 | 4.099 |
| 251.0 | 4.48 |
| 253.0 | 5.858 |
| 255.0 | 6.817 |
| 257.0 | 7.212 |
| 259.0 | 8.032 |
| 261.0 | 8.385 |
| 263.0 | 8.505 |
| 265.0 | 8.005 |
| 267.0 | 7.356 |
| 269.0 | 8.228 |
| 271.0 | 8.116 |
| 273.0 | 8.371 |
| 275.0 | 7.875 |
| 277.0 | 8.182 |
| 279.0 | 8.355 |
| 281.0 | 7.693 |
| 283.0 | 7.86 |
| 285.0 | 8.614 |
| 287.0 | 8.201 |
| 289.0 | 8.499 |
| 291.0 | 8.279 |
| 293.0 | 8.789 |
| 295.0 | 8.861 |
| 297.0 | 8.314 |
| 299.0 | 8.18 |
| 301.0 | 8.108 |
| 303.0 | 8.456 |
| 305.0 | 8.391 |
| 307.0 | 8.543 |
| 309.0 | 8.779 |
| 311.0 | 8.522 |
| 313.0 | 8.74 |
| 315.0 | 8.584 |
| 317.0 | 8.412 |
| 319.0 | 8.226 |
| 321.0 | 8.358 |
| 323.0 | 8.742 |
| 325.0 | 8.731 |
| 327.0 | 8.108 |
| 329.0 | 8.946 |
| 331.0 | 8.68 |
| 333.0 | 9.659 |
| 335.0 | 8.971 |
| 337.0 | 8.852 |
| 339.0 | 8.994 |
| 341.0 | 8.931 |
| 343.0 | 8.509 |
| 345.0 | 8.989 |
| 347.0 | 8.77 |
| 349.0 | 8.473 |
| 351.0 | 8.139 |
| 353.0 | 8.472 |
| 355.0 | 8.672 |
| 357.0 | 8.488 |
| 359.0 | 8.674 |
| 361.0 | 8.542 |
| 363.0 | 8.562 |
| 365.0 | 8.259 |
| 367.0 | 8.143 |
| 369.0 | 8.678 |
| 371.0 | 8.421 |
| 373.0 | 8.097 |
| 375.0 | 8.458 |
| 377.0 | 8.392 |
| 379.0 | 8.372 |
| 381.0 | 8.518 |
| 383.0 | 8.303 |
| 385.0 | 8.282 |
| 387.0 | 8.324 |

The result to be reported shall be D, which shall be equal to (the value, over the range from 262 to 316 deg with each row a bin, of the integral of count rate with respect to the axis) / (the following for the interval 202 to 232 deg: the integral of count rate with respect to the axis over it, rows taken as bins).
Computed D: 1.83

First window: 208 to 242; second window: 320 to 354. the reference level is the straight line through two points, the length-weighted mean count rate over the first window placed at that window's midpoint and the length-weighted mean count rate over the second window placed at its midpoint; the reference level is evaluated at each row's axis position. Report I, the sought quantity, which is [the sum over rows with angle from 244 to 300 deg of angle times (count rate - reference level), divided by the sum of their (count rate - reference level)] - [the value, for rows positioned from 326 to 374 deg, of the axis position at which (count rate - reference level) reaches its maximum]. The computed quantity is -81.6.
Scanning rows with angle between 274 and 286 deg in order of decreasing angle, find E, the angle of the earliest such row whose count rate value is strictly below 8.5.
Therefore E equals 283.0 deg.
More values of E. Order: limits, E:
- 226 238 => 237.0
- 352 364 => 357.0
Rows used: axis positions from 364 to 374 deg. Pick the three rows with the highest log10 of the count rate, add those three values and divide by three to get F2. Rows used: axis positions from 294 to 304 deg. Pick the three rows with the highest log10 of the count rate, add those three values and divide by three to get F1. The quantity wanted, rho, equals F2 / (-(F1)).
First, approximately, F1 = 0.931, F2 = 0.927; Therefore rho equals -1.00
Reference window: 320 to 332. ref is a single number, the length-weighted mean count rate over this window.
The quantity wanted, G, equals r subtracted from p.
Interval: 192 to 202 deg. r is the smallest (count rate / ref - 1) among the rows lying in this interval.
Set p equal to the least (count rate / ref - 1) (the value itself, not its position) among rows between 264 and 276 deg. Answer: -0.03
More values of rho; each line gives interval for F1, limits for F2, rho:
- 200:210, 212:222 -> -1.00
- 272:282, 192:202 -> -0.98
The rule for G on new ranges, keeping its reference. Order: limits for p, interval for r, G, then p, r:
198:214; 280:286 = 0.02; -0.09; -0.105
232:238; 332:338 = -0.16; -0.13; 0.030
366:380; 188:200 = 0.06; -0.06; -0.118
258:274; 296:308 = -0.09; -0.14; -0.057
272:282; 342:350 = -0.09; -0.10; -0.014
